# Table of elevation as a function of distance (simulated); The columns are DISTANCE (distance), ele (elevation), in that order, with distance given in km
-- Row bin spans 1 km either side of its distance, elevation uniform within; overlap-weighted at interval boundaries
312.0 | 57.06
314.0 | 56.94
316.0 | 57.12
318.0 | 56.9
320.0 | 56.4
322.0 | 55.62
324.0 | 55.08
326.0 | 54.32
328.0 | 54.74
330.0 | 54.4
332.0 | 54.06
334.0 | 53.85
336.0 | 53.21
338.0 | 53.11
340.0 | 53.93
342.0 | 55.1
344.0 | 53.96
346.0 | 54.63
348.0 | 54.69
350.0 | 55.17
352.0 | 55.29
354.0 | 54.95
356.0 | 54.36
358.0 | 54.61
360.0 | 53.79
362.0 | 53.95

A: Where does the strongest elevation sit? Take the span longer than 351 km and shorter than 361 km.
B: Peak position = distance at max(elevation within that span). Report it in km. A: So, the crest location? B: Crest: 352.0 km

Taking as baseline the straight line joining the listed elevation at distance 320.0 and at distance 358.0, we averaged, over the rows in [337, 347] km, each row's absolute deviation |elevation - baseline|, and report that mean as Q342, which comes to 1.2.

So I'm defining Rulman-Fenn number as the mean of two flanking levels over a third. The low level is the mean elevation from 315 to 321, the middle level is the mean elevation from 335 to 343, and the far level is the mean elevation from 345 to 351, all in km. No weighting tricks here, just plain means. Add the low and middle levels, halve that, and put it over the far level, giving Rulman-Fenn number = 1.01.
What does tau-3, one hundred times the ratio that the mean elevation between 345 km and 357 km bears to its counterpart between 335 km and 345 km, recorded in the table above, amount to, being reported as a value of 101.8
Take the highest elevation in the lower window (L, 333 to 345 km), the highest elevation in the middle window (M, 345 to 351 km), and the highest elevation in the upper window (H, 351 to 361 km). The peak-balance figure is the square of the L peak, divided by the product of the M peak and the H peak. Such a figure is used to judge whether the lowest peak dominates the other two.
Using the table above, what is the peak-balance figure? 1.00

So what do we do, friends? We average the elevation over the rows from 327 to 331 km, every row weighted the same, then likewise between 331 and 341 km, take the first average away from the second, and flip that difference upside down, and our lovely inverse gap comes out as -1.1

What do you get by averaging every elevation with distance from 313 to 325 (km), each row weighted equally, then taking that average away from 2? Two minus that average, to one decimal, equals -54.3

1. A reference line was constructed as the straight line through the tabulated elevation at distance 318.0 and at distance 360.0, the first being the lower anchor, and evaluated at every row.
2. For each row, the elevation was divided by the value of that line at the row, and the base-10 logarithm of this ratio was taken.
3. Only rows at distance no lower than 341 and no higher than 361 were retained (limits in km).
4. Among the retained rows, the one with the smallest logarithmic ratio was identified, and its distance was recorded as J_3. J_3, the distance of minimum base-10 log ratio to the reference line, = 344.0 km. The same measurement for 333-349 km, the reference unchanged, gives 336.0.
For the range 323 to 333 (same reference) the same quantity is 326.0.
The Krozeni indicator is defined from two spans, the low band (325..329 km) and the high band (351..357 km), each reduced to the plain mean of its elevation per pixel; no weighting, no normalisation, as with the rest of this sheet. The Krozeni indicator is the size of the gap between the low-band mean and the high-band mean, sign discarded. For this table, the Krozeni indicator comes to 0.34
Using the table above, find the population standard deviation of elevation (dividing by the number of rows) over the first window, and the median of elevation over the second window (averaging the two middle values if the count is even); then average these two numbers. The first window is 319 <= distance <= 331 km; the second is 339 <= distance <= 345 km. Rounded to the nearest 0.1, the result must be 27.3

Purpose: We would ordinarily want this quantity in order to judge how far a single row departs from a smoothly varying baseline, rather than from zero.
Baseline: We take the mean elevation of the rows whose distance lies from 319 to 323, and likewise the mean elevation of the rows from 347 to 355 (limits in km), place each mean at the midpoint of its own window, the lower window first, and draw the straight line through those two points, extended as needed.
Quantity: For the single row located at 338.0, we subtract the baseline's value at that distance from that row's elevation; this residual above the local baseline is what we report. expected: -2.3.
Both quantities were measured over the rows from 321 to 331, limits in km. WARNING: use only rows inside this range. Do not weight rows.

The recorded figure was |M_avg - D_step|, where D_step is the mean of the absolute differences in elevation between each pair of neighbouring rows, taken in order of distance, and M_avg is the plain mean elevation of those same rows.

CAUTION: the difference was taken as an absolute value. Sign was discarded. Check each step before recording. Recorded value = 54.3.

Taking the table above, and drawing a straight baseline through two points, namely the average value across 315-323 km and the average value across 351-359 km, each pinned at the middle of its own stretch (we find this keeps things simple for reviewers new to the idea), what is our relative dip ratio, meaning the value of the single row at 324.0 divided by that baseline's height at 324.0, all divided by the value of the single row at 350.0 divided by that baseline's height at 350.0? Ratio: 0.98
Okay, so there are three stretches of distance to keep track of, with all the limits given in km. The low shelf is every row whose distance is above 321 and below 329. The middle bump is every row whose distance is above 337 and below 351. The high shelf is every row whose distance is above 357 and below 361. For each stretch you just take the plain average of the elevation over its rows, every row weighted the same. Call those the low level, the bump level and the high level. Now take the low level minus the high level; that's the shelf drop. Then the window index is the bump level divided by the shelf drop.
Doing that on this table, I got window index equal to 73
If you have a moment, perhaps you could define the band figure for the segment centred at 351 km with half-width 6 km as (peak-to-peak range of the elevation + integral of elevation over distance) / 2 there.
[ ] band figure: 330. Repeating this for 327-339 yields 324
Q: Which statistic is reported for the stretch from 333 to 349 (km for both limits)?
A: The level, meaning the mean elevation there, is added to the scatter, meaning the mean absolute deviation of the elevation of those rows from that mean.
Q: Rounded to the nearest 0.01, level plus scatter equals 54.62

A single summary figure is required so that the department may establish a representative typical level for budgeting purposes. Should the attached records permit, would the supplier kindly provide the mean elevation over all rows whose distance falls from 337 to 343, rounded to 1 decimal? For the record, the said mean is 54.0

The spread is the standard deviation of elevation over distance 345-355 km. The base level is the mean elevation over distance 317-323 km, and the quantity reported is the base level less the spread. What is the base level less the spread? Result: 56.0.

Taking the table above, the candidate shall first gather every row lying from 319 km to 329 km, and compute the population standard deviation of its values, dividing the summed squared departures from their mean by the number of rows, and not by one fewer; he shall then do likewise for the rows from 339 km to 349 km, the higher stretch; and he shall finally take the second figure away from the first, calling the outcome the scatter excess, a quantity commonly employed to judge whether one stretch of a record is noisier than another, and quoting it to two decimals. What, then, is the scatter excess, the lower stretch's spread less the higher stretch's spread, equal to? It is 0.27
